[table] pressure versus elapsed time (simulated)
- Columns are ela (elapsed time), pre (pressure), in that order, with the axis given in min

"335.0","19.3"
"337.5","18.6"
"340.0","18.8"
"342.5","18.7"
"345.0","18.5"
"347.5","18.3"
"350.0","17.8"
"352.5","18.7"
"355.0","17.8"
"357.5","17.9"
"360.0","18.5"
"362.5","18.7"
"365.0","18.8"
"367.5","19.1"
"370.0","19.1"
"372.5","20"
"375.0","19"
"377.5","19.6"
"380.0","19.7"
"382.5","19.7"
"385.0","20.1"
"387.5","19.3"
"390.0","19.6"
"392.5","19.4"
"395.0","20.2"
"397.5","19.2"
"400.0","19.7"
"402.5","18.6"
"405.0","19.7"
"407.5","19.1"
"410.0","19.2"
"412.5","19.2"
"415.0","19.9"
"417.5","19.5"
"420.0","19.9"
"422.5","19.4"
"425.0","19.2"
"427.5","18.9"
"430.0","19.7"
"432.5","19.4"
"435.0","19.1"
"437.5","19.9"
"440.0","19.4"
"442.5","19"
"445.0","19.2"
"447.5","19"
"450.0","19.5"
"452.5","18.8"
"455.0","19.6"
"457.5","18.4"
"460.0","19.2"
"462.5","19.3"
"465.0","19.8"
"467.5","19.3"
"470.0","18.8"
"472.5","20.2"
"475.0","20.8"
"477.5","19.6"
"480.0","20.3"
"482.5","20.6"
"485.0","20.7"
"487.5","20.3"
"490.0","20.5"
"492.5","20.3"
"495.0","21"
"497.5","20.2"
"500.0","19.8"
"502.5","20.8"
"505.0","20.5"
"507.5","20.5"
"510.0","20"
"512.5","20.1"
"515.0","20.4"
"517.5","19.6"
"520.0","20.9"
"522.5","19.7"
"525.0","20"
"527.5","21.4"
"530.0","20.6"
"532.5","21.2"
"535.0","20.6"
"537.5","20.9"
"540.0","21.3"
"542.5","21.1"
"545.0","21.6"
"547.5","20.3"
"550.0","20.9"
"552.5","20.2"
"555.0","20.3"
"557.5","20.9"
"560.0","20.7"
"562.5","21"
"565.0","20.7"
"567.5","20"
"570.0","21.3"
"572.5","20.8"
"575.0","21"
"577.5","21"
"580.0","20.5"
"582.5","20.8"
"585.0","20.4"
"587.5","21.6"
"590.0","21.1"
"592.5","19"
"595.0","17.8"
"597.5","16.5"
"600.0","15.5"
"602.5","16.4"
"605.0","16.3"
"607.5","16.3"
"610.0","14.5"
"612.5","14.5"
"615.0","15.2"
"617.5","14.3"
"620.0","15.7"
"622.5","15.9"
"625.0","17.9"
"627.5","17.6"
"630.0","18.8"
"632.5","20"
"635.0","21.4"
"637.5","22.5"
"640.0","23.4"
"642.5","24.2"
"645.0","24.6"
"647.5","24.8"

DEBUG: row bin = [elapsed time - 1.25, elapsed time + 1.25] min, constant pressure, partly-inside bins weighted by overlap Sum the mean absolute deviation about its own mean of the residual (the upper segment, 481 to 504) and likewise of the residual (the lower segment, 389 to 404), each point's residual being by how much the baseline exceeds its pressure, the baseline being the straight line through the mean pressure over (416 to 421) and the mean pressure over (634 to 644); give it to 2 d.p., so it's 0.71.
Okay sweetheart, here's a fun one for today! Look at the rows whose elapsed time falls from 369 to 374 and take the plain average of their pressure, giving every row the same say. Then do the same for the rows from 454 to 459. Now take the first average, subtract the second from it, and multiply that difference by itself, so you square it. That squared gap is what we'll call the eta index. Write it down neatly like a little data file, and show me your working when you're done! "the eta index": 0.3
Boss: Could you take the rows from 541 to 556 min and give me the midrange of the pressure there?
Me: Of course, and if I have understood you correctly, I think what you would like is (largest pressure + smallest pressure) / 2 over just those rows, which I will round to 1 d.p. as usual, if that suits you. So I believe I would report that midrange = 20.9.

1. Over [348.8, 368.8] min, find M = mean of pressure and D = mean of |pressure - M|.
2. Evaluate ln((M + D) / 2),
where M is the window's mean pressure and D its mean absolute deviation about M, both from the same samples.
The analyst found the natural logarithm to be 2.24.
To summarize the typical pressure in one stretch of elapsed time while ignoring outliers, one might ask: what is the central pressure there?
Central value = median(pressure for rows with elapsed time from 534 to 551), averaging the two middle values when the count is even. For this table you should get 20.9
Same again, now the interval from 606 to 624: 15.2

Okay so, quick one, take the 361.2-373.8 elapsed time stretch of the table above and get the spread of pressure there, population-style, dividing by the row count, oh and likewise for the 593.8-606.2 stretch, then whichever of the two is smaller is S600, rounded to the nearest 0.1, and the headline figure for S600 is 0.5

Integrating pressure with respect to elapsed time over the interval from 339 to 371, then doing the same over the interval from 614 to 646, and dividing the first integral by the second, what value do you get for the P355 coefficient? 0.96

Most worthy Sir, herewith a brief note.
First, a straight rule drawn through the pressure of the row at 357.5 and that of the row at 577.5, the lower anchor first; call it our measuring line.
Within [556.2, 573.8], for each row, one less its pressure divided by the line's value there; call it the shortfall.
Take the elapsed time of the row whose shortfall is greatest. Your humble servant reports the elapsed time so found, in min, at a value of 567.5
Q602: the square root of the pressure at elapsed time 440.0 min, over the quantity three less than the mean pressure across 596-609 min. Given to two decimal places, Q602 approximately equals 0.33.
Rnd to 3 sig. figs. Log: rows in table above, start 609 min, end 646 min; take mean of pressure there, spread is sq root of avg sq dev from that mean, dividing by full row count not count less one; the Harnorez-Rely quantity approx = 3.62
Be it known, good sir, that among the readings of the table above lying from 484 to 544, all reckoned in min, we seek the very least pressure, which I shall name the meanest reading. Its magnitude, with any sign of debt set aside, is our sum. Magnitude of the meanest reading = 19.6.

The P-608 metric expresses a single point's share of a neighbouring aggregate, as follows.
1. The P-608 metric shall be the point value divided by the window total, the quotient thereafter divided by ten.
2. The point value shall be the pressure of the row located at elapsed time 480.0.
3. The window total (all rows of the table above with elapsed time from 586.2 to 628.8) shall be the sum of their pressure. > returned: 0.0071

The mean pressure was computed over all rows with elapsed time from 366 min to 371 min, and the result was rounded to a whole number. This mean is 19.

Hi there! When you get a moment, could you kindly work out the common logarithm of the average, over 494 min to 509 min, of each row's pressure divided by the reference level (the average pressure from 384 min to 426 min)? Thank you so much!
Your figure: 0.021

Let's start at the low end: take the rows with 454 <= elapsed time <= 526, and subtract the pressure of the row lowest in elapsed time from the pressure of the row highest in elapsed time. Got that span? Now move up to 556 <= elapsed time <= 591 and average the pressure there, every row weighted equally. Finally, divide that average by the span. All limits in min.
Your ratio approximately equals 52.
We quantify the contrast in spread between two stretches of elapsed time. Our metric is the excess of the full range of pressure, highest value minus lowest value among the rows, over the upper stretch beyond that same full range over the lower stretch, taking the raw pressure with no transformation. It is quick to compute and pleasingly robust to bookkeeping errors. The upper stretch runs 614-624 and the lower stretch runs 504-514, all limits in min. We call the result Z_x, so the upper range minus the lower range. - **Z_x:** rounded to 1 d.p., 1.1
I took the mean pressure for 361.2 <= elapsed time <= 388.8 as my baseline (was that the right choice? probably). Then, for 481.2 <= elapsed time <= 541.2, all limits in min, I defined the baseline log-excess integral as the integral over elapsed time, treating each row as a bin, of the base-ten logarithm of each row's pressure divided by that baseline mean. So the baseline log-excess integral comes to 1.46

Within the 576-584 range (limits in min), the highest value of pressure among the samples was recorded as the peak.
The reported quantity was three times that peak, 63.0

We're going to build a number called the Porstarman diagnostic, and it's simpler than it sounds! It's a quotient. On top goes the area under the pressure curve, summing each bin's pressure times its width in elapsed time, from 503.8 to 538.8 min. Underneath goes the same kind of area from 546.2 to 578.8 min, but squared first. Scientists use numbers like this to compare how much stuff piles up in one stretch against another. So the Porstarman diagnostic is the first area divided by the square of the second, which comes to 0.0016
